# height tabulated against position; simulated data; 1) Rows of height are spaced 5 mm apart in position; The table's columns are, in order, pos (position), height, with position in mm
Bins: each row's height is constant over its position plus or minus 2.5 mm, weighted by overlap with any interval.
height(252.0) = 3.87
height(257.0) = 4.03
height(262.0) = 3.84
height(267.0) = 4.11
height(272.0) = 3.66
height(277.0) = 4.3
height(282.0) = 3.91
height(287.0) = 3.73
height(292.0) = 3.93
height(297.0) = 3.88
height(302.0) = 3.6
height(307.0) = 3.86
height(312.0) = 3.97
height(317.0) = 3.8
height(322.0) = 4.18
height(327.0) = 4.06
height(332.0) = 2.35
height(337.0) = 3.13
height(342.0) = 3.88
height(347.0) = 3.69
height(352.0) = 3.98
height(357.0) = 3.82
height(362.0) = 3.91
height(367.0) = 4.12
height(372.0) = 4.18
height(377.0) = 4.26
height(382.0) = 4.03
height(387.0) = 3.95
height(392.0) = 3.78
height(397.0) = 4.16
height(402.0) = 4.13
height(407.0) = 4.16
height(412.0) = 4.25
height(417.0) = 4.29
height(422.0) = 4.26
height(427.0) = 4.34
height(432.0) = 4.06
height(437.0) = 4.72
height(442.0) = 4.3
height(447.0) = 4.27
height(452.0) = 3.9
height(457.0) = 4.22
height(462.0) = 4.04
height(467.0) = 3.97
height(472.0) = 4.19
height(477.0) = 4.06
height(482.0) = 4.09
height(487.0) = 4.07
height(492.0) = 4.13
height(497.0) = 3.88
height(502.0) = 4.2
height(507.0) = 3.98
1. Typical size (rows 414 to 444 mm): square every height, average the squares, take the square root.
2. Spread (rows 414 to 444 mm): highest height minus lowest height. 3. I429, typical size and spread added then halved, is 2.50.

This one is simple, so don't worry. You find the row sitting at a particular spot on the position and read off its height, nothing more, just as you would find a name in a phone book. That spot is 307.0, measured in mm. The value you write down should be 3.86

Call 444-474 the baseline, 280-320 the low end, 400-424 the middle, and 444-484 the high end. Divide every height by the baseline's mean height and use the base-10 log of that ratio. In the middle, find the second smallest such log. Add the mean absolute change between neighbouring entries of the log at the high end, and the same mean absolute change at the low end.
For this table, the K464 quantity 0.05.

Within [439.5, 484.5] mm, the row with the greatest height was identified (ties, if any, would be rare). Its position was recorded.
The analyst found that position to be 442.0 mm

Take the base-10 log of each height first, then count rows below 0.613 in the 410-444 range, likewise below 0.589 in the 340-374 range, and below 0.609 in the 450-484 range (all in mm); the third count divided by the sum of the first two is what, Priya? 1.00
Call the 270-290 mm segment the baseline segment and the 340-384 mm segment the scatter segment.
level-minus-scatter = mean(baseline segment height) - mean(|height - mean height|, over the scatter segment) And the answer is 3.76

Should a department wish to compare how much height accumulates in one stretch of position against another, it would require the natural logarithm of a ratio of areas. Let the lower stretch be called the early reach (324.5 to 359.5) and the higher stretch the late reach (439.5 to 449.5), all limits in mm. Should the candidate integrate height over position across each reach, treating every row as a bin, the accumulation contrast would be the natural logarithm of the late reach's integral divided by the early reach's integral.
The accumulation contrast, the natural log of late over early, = -1.1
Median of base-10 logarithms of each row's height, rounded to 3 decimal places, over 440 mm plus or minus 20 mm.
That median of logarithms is 0.630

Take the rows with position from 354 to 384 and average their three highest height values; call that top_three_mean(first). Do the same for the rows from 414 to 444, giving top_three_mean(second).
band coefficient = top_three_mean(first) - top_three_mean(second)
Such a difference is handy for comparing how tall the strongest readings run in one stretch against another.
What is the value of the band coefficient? -0.27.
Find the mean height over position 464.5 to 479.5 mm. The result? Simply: 4.1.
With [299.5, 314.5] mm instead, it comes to 3.8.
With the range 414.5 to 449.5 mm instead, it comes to 4.3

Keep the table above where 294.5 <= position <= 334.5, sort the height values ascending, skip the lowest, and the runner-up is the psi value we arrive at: 3.6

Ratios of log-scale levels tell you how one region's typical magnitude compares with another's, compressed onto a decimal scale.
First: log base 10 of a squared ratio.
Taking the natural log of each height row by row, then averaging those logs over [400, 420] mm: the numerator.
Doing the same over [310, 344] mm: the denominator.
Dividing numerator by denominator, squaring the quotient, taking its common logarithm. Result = 0.11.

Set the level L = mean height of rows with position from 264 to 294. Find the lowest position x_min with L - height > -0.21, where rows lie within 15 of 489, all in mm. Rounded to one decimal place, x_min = 477.0 mm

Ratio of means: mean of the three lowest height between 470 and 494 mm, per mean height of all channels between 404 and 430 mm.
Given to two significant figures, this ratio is 0.96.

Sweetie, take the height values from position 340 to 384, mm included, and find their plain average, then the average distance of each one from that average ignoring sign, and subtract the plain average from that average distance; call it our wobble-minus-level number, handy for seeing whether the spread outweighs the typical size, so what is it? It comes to -3.84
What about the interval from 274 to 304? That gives -3.74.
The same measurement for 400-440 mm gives -4.15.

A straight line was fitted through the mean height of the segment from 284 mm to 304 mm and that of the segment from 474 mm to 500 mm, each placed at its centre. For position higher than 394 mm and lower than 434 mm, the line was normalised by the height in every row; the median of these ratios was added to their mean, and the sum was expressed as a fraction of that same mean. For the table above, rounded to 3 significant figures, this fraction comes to 2.00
